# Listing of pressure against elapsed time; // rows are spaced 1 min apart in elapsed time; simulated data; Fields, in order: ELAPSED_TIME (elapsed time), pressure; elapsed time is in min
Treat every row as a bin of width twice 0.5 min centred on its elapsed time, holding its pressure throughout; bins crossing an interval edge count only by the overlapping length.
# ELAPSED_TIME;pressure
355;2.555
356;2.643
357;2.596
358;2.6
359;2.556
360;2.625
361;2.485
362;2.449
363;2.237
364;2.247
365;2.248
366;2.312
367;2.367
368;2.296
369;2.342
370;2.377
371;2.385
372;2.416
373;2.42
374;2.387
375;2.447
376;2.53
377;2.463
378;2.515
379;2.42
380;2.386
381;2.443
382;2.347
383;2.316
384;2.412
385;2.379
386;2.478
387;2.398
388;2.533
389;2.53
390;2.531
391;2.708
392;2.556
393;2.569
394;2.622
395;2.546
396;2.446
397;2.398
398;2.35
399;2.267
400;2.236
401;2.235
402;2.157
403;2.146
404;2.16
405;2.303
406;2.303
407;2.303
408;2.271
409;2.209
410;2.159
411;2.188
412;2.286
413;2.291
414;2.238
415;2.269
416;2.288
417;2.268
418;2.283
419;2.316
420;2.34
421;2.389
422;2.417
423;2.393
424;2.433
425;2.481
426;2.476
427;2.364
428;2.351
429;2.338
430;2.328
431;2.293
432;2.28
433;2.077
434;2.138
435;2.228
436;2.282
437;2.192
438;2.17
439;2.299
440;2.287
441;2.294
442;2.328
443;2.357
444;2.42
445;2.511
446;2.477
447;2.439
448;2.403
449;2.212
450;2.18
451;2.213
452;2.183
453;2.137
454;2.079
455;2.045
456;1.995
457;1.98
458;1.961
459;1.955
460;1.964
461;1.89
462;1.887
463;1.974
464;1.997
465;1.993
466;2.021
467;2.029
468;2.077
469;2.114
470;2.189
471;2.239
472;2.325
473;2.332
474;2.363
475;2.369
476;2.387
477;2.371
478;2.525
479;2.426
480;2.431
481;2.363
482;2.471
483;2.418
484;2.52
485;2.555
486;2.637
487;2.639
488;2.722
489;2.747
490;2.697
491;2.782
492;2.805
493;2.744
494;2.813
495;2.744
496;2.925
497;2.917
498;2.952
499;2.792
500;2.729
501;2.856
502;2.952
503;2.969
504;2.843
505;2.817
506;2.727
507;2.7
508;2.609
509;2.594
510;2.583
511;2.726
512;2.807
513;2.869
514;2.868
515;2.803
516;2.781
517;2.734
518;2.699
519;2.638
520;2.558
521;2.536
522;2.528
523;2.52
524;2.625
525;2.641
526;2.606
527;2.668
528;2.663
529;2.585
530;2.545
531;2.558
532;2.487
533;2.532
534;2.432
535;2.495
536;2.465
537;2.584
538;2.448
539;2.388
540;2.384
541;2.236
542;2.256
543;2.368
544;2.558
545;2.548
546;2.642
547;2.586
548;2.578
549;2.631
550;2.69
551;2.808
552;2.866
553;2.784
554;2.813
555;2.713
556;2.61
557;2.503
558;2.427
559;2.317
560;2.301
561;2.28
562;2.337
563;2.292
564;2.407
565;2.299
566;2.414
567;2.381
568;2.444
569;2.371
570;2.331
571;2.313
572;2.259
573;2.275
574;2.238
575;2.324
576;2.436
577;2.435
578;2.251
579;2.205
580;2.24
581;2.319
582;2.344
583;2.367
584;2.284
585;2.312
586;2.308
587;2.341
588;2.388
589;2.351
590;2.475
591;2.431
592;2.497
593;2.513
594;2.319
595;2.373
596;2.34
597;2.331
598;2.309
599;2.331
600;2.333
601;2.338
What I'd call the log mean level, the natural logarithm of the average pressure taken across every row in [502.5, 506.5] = 1.04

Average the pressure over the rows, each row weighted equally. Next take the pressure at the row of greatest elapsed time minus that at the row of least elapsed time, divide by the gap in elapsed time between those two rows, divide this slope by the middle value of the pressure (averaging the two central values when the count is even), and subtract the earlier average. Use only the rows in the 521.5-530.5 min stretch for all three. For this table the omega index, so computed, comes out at -2.60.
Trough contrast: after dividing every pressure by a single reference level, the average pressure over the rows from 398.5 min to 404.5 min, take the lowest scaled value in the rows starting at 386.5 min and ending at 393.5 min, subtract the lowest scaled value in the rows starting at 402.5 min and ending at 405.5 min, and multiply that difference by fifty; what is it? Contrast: 6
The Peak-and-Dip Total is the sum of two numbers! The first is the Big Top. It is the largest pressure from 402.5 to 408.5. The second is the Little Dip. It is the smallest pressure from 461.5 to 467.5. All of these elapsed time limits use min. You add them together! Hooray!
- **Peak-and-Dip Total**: 4.19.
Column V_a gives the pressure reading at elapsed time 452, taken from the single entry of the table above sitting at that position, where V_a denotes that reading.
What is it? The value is 2.183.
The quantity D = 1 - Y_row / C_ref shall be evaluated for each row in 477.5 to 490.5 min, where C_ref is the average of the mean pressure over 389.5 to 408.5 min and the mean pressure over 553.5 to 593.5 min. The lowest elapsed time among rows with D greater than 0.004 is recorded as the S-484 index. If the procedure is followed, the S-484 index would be 481 min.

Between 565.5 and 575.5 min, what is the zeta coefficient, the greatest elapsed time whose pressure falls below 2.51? 575 min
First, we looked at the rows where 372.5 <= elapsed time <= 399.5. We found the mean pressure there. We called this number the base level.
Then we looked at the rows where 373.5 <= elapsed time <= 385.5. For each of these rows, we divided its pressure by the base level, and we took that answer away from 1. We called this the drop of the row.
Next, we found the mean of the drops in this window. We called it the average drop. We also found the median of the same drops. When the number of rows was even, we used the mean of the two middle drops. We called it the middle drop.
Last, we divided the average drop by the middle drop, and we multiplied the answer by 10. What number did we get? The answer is 9.0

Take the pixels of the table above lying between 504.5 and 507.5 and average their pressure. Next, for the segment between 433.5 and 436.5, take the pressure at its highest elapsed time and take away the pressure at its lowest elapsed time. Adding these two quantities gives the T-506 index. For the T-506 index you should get 2.89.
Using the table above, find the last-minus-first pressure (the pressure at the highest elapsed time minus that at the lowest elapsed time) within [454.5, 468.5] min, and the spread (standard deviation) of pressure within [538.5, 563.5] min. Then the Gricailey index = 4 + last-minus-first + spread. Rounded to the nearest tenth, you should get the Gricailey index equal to 4.2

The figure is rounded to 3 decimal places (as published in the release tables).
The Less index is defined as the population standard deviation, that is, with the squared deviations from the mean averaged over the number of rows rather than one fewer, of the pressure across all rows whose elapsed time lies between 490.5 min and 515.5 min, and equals 0.105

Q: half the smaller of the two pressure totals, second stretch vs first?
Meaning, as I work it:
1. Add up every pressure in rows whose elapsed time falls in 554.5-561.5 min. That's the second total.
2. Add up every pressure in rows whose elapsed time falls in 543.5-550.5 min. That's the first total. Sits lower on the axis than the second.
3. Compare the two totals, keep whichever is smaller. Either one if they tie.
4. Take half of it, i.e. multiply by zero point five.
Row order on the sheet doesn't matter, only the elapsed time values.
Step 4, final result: 8.58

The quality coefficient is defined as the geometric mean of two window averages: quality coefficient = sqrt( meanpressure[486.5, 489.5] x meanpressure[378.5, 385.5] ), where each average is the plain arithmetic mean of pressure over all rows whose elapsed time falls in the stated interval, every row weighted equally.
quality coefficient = 2.54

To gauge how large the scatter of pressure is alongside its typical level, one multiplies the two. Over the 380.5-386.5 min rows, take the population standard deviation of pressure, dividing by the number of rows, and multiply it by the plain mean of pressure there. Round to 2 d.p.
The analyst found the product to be 0.13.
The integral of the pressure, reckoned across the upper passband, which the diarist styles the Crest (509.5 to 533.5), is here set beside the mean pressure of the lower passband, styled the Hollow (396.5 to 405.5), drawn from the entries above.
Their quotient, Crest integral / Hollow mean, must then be 28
